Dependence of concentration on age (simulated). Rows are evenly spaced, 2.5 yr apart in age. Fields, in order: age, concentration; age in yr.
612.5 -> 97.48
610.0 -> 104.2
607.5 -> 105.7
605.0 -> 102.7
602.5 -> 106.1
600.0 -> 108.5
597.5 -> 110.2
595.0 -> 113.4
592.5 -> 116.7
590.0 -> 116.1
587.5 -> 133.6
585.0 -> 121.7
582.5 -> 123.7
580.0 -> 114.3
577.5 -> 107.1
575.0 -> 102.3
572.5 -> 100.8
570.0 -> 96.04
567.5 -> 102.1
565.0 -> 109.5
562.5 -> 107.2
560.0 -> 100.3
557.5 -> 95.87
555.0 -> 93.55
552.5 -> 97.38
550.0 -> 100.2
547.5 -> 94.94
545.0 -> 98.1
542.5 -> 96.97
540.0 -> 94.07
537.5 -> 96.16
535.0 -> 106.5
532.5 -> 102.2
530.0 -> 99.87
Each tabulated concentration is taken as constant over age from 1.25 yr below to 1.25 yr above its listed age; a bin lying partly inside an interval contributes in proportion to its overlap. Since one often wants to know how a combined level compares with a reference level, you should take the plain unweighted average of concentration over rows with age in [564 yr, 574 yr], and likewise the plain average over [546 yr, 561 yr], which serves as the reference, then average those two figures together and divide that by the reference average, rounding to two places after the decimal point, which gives 1.03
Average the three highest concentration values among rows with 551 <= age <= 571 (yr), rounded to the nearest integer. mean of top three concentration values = 106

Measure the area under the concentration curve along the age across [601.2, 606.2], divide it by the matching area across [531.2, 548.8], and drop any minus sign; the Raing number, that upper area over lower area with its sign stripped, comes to 0.30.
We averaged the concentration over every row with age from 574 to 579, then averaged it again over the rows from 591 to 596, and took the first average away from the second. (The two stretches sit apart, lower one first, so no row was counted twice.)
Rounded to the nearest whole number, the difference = 10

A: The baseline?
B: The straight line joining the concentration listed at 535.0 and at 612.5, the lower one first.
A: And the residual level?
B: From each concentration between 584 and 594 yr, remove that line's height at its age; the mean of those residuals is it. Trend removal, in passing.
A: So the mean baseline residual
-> 22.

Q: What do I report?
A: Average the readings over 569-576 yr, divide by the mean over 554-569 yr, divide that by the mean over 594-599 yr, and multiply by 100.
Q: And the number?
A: 0.88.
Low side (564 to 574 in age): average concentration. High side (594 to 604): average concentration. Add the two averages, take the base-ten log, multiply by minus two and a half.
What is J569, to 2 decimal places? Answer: -5.81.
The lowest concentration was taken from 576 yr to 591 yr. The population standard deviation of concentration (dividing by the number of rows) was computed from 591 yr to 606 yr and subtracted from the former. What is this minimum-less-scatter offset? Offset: 103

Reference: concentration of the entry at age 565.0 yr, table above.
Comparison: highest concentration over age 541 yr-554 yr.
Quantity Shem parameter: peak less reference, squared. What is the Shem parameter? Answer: 86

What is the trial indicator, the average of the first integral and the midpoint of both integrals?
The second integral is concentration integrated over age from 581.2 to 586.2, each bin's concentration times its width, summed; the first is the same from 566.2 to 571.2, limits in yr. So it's 525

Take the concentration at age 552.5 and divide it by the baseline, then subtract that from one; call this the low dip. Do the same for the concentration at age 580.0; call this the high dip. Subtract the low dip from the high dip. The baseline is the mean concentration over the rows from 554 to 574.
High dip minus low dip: -0.17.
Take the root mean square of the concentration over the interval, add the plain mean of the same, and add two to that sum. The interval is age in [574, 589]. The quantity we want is 237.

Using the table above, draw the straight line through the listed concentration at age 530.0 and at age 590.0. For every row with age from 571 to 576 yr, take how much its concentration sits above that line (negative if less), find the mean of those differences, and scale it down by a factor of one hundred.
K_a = -0.10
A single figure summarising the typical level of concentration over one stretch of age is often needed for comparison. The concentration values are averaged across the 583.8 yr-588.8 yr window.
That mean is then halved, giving 64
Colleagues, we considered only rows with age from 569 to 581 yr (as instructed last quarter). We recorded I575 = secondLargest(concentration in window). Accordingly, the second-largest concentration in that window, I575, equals 107.1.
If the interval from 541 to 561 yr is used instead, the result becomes 100.2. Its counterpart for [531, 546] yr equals 102.2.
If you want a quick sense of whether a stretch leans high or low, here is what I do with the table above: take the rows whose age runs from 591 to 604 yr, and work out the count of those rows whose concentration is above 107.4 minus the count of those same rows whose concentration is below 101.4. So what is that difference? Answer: 4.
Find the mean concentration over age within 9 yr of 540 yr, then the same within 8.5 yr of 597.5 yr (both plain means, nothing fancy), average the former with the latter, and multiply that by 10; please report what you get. 1045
